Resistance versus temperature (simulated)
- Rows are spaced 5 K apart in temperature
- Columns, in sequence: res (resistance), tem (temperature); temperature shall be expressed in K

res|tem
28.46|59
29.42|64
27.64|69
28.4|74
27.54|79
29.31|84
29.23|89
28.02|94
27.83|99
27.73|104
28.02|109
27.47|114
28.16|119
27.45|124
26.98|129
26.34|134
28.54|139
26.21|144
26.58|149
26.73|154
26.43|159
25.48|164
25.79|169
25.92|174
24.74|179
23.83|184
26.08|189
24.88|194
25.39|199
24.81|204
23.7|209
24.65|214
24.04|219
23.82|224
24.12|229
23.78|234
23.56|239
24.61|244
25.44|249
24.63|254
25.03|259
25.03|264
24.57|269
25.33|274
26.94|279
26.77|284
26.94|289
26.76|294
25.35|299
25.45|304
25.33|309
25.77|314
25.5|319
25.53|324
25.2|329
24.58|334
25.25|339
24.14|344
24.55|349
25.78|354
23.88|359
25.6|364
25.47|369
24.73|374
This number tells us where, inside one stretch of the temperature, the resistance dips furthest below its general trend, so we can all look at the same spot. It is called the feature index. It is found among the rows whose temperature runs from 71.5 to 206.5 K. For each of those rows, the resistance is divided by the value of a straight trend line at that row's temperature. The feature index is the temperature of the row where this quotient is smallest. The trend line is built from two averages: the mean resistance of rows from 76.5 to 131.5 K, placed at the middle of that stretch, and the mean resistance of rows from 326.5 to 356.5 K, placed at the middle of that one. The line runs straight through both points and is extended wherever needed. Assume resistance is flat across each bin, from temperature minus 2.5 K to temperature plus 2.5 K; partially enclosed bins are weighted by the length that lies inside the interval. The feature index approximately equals 184 K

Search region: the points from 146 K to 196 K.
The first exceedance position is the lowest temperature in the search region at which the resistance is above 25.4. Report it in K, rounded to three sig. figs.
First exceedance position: 149 K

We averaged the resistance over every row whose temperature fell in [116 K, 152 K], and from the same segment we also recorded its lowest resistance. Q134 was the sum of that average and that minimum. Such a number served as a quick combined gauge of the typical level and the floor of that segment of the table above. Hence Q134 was 53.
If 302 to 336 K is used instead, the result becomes 50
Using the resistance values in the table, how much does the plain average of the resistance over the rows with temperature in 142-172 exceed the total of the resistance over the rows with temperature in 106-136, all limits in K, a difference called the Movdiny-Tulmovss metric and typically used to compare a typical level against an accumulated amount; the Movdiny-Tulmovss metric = -138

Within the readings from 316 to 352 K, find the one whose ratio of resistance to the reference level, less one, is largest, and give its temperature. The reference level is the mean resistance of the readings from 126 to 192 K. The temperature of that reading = 324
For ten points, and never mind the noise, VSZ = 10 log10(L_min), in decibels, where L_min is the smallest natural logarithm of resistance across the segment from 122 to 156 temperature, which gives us 5.14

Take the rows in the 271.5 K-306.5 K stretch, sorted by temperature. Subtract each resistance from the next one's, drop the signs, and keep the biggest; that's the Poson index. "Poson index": 1.6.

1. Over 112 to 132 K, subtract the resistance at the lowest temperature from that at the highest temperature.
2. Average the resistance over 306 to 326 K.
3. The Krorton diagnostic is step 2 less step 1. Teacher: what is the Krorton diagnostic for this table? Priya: 26.0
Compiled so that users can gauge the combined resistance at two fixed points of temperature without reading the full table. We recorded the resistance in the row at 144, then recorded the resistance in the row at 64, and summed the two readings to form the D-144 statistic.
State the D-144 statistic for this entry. 55.6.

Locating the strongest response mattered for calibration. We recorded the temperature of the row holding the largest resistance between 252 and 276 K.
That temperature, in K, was 274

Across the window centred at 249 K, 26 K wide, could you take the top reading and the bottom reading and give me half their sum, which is 24.5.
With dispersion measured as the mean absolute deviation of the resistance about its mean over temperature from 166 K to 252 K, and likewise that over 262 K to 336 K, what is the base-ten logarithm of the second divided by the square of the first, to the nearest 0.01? 0.14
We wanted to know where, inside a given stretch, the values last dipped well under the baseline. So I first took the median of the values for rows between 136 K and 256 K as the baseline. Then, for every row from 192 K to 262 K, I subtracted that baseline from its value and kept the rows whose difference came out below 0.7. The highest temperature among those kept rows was 259 K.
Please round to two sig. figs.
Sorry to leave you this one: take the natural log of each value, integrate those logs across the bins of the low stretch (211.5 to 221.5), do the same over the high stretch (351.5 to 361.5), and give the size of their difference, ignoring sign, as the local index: 0.19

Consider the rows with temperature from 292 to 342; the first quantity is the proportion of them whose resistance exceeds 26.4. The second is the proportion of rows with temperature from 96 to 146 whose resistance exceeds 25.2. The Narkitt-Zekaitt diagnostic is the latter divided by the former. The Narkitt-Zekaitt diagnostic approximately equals 10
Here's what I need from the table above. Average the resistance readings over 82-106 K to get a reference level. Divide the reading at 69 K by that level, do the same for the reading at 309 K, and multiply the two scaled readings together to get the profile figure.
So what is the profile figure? 0.867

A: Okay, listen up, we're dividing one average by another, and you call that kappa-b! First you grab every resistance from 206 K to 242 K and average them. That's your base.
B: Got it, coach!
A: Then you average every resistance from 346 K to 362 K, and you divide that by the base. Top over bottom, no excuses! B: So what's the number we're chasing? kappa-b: 1.03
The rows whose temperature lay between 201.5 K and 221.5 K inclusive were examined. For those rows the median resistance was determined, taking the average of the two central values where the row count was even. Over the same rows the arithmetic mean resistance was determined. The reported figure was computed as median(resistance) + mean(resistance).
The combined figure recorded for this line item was 48.6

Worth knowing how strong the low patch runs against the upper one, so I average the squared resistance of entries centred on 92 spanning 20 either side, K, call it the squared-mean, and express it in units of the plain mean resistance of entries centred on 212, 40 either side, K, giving 32.5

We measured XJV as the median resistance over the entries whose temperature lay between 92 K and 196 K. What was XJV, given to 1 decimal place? 26.6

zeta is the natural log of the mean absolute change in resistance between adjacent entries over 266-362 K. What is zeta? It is -0.445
